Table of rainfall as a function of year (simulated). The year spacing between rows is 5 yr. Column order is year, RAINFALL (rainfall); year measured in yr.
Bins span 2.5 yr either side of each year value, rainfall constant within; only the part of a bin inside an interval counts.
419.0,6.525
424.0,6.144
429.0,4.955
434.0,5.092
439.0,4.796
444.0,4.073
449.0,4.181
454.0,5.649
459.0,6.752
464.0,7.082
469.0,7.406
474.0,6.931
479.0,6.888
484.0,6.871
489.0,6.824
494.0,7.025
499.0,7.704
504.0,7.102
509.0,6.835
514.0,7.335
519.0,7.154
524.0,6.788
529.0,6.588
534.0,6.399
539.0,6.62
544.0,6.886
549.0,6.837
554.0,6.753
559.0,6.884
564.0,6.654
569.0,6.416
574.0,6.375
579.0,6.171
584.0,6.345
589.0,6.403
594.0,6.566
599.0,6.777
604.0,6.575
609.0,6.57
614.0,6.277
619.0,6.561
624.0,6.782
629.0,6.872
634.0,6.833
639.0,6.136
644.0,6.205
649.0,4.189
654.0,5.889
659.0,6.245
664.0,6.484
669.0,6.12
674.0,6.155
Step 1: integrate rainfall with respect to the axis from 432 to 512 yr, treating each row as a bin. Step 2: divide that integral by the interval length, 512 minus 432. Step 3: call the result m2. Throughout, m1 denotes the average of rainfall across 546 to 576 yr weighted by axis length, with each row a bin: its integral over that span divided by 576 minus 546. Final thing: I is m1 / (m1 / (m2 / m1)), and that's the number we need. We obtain 0.95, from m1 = 6.66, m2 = 6.34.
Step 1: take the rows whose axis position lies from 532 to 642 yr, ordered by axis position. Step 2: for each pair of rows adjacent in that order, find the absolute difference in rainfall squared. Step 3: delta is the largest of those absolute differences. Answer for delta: 9.0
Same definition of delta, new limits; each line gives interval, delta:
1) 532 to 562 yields 3.6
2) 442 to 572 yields 14.4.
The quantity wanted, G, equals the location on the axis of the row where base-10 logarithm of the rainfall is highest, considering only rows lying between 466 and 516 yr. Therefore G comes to 499.0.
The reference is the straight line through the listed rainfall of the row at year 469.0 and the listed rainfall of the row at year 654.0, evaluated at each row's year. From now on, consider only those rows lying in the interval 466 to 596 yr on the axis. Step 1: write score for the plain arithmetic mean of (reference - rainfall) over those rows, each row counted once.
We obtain 0.10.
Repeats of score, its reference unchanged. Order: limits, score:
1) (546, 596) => 0.03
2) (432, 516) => 0.98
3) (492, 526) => -0.06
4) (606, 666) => -0.22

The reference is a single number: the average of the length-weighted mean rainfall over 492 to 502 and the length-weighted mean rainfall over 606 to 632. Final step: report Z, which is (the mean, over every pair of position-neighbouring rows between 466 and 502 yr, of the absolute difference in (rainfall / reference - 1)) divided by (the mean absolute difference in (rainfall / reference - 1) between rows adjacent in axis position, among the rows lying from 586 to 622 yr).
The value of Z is 1.26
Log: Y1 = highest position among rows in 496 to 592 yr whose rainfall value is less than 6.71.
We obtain 589.0 yr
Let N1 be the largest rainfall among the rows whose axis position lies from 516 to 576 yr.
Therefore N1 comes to 7.154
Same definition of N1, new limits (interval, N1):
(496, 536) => 7.704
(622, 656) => 6.872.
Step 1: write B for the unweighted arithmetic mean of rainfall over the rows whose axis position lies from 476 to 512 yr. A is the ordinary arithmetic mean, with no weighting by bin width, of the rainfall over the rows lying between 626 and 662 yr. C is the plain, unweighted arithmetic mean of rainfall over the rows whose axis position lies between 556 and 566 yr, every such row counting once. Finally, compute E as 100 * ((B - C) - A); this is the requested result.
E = -579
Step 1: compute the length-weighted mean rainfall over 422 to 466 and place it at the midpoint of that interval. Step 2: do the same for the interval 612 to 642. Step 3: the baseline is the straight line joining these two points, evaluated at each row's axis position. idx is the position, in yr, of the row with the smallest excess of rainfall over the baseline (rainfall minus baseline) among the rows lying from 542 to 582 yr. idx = 579.0 yr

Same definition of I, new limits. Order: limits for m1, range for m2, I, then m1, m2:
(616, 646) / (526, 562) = 1.02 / 6.57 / 6.71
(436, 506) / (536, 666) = 1.01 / 6.36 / 6.43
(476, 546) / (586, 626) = 0.95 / 6.93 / 6.56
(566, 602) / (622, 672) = 0.96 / 6.44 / 6.17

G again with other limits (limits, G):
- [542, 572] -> 544.0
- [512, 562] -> 514.0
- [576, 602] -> 599.0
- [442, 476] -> 469.0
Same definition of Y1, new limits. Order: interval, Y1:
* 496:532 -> 529.0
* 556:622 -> 619.0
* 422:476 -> 454.0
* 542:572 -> 569.0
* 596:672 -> 669.0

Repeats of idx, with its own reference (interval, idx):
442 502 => 444.0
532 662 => 649.0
